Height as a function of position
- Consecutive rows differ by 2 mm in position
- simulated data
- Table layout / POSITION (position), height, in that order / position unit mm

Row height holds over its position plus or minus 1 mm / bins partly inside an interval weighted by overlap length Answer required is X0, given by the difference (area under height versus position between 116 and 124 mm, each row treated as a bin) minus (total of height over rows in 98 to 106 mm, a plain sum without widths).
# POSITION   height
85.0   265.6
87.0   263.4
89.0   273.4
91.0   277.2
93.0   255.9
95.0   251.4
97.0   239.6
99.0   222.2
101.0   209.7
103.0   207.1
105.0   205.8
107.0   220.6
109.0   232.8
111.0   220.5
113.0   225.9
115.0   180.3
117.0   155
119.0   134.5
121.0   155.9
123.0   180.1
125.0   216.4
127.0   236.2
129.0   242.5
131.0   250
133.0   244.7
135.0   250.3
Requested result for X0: 406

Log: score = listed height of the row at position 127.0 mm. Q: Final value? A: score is 236.2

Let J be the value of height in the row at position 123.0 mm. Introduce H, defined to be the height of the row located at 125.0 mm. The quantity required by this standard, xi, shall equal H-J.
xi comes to 36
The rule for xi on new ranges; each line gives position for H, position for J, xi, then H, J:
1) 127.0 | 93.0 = -20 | 236.2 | 255.9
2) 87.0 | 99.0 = 41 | 263.4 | 222.2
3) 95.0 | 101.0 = 42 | 251.4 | 209.7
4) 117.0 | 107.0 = -66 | 155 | 220.6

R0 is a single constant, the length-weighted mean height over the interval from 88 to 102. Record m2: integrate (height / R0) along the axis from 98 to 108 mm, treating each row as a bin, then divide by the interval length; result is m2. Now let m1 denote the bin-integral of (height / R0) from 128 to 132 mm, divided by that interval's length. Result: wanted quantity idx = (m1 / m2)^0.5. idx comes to 1.08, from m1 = 1.00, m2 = 0.86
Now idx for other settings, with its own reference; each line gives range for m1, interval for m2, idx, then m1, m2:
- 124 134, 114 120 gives 1.23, 0.96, 0.63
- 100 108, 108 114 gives 0.96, 0.85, 0.92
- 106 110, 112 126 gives 1.13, 0.92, 0.72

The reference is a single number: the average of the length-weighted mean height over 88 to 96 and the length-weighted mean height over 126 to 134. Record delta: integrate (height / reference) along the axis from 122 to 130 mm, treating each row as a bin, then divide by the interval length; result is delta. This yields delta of 0.86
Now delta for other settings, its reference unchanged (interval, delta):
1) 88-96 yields 1.04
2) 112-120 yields 0.68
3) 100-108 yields 0.83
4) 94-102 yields 0.91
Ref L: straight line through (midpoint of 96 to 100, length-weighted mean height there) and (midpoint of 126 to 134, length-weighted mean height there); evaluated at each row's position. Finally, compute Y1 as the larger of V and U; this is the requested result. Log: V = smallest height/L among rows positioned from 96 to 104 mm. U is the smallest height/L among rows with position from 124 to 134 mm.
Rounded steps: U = 0.90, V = 0.89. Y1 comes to 0.896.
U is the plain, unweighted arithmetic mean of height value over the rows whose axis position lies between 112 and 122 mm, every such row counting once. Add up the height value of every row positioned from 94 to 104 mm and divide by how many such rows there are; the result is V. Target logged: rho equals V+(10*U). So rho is 1929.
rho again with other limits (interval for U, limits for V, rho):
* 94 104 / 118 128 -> 2445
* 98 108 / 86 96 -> 2395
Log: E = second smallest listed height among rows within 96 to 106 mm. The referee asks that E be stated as 207.1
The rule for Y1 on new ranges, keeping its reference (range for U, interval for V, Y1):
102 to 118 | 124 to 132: 0.896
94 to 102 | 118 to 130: 0.904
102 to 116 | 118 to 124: 0.759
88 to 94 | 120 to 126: 1.118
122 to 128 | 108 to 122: 0.748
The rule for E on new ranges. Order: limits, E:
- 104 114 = 220.5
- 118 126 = 155.9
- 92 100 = 239.6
